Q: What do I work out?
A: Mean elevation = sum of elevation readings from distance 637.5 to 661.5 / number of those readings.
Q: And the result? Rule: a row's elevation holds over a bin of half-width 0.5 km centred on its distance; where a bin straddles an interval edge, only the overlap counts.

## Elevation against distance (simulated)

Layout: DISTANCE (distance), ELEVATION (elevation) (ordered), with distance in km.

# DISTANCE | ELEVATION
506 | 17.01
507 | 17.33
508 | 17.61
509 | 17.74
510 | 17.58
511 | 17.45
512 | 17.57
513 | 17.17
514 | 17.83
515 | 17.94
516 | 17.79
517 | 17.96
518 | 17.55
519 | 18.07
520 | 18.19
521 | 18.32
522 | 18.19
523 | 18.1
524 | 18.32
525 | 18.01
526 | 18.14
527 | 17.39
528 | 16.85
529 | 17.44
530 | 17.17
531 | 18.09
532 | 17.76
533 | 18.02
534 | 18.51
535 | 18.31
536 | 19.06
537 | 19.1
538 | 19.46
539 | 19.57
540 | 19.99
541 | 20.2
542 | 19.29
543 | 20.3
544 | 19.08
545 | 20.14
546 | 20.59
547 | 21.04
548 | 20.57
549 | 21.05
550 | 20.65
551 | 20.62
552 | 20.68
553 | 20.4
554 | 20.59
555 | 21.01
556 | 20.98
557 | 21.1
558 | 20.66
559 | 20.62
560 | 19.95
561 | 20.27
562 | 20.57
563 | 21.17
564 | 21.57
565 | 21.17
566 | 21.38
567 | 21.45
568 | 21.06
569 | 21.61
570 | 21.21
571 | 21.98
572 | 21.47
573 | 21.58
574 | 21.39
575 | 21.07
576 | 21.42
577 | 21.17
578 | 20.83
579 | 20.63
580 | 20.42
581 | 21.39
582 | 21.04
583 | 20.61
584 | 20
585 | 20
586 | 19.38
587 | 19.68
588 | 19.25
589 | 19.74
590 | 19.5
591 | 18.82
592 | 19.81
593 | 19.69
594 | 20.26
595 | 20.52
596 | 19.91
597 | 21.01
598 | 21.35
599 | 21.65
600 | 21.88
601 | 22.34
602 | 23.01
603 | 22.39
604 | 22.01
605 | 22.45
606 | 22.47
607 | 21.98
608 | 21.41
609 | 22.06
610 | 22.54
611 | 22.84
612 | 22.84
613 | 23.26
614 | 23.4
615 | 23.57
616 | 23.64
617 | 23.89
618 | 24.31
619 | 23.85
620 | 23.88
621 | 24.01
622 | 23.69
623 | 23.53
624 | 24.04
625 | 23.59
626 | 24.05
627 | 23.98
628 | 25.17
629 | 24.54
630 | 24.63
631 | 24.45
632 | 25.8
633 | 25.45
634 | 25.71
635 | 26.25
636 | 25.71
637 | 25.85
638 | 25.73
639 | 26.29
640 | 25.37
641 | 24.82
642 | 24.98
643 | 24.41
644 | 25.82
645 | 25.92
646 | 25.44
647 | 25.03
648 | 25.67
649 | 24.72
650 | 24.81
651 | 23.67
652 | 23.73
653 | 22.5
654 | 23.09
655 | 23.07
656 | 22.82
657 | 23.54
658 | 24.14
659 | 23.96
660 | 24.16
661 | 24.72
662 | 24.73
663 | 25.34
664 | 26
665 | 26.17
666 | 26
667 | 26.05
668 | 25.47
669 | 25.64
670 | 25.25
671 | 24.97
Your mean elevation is 24.5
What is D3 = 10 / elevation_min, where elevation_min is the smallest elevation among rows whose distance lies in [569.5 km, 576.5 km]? 0.475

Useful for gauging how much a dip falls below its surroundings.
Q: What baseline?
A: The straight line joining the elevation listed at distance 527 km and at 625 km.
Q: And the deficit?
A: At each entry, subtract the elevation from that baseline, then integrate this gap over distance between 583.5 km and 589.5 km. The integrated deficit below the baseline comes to 9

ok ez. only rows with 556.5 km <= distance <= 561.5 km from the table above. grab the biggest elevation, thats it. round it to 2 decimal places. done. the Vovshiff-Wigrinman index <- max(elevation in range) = 21.10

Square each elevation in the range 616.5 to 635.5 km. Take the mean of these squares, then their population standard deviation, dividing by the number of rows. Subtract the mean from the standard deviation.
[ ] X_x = -559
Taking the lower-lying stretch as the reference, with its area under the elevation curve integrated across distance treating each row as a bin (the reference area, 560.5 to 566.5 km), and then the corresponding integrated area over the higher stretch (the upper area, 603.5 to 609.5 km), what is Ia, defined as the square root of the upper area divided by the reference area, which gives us 1.02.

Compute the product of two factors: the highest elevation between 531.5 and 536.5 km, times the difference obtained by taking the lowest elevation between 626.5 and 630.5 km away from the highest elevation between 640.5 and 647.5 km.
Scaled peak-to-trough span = 37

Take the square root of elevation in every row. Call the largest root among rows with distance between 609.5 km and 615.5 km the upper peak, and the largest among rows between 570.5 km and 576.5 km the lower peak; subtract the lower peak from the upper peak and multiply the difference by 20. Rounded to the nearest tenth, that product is 3.3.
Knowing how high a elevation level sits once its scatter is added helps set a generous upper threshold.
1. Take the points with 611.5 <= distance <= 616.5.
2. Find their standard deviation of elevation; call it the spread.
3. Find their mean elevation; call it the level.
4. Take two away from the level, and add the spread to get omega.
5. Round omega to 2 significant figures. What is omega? 22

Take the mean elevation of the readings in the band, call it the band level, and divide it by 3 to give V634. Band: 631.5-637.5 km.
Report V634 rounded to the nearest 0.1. 8.6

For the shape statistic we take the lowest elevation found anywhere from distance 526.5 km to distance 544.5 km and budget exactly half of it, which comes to 8.4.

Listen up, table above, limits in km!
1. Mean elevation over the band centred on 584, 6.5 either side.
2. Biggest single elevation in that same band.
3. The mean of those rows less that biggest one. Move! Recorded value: -1.2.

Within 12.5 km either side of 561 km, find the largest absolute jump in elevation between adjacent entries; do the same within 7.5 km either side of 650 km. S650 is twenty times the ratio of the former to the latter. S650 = 10.9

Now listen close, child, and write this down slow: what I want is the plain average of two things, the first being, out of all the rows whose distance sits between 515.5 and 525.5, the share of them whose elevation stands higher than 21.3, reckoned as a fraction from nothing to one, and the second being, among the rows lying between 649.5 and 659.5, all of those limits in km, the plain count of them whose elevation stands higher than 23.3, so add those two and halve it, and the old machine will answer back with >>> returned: 3.0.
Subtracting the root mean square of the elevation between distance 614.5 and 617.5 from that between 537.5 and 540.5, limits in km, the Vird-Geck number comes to -4.0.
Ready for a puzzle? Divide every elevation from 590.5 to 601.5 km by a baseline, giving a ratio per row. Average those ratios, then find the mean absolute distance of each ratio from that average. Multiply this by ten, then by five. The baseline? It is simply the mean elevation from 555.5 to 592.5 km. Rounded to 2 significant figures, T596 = 2.2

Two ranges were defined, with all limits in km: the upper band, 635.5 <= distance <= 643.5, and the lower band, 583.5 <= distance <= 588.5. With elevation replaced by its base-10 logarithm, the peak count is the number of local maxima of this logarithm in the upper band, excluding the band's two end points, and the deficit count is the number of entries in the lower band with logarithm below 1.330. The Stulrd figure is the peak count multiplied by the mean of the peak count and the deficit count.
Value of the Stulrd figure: 12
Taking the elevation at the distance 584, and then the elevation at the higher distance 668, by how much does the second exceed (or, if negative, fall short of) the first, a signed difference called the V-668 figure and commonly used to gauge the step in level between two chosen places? 5.5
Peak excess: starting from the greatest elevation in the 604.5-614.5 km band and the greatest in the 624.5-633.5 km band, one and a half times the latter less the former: 15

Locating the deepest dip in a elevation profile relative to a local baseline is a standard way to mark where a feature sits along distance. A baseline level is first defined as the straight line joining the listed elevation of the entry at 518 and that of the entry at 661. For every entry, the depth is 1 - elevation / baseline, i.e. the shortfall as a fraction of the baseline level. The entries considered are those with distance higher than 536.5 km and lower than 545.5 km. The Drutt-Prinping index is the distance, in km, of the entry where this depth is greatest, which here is 544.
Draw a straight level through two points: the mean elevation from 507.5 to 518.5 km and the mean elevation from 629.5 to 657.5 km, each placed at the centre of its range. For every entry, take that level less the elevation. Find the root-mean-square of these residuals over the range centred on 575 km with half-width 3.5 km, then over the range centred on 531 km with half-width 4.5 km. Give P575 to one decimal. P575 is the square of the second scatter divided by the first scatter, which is 2.5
